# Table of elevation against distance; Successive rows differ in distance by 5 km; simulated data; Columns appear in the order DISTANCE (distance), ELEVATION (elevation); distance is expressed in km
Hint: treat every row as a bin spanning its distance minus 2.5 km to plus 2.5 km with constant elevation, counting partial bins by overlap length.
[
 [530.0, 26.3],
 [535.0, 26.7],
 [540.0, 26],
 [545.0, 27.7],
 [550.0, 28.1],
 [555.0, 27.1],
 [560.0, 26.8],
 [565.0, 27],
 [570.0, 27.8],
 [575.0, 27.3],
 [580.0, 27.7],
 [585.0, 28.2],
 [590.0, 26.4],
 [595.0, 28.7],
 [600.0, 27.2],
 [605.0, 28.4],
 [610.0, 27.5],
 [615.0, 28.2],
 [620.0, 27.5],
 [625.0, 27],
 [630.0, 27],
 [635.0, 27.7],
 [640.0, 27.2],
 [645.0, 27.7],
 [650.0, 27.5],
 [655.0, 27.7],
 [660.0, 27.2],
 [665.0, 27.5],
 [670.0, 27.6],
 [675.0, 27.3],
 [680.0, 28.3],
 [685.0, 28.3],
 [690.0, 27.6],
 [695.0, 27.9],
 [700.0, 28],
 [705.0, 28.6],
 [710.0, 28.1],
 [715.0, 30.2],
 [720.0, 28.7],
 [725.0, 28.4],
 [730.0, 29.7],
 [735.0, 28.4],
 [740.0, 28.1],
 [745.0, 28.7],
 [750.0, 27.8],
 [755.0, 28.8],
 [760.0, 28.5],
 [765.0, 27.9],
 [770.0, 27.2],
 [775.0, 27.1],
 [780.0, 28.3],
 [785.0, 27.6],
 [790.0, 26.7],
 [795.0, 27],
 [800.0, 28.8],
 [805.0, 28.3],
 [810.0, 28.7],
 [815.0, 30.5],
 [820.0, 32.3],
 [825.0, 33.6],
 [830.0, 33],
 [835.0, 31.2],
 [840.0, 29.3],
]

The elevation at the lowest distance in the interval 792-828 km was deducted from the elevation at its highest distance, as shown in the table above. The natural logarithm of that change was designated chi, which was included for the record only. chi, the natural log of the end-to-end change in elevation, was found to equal 1.9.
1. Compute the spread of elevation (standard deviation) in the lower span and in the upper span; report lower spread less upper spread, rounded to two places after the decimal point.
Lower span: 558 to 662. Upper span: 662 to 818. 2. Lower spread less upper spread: -0.30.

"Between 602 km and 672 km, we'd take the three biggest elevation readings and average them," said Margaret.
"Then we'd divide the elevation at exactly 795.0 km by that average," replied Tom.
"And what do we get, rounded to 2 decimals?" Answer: 0.96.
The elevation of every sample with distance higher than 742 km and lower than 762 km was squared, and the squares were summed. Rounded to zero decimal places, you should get 3238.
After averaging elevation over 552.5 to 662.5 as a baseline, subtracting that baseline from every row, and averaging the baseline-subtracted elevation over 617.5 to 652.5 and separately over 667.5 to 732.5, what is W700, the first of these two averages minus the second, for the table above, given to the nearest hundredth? -0.99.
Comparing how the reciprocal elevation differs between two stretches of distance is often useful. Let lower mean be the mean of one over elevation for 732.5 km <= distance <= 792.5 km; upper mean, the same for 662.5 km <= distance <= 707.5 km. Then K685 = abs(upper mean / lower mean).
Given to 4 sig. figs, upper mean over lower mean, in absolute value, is 1.001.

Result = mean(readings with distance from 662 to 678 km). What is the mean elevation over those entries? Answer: 27.5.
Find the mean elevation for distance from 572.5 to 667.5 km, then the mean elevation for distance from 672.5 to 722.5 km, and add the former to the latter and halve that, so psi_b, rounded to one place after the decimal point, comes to 27.9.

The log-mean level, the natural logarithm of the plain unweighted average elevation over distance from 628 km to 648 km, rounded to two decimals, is 3.31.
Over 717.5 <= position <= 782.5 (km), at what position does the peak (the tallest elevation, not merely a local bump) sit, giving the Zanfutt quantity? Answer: 730.0 km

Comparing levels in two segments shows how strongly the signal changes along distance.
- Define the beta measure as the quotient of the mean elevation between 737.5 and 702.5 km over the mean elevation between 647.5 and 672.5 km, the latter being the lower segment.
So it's 1.05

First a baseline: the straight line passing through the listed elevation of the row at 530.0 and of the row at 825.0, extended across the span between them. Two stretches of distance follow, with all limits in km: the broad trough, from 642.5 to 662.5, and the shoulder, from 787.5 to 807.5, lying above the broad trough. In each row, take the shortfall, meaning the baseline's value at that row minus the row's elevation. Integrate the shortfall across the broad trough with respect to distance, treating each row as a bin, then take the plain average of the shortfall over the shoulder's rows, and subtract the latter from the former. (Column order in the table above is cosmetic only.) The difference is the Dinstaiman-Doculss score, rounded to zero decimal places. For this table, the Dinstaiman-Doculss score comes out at 31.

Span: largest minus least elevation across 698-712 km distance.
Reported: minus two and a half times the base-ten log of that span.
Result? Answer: 0.6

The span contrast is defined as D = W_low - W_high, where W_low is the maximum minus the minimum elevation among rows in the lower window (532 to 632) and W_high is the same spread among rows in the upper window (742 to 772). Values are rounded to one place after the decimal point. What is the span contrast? 1.1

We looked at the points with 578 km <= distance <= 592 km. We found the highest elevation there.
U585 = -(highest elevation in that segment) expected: -28.2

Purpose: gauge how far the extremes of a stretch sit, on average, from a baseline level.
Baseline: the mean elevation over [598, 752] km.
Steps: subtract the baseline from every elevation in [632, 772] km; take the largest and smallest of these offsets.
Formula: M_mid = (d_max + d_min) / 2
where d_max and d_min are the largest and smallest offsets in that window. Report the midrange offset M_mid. 0.7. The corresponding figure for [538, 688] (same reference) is -0.6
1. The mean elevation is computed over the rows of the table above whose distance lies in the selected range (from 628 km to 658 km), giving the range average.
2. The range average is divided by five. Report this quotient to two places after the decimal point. 5.49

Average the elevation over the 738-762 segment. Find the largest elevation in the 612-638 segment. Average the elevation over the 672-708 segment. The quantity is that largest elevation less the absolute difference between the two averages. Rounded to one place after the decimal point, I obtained 27.8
